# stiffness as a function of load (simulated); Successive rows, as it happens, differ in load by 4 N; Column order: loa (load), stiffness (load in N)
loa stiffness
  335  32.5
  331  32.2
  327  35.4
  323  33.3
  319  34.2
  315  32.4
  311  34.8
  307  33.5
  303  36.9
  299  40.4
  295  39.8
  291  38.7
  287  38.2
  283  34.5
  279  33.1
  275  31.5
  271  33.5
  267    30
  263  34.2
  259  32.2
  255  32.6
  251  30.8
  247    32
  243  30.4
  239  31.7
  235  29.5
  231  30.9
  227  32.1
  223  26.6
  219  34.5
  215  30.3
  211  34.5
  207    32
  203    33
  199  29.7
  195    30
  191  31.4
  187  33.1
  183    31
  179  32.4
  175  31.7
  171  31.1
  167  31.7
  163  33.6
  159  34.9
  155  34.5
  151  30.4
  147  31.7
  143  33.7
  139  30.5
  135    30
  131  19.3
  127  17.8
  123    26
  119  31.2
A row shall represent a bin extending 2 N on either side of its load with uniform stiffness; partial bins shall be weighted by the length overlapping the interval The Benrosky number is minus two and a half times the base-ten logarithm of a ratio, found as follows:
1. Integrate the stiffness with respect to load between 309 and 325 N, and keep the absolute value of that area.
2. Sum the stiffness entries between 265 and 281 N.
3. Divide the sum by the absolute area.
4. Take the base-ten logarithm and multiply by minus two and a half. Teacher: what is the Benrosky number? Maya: 1.56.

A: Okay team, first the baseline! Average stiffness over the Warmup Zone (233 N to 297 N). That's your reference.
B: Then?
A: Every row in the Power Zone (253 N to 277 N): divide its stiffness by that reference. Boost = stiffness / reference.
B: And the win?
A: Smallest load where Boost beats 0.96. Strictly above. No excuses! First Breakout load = 255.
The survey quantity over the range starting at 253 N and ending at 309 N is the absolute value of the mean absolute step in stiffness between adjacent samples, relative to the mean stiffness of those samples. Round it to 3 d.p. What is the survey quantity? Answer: 0.061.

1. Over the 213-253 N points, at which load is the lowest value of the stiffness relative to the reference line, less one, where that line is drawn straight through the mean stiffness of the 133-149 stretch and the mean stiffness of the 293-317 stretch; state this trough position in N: 223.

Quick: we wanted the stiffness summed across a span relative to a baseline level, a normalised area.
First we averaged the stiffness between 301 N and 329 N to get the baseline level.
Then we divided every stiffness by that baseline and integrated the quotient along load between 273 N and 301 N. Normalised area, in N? 30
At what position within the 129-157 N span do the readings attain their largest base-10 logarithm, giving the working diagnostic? 155 N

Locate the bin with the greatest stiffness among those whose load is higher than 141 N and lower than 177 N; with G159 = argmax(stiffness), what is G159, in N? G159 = 159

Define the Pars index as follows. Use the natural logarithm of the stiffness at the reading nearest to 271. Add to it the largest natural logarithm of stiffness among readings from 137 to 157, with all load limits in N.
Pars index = 7.05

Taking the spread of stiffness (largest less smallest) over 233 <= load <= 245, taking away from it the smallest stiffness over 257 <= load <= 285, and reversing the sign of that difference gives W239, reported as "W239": 28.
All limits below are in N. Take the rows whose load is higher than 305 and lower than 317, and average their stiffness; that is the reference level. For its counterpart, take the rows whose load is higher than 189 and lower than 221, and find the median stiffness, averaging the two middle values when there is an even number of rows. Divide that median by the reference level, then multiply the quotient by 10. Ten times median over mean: 9.44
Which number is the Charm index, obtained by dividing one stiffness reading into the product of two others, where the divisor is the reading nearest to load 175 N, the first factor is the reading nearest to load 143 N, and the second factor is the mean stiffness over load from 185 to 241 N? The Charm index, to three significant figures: 33.4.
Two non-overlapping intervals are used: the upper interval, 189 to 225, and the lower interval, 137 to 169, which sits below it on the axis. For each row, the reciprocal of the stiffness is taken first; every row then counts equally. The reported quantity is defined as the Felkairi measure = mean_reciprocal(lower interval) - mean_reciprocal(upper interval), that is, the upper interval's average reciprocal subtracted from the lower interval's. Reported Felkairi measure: -0.0014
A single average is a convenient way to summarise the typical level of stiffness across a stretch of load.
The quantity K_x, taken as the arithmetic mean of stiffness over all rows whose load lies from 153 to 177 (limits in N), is 32.9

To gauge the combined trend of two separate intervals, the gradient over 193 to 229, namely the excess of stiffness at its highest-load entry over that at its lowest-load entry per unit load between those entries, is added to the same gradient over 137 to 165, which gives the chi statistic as 0.2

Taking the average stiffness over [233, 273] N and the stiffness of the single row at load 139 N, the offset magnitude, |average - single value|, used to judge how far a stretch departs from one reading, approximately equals 1.2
